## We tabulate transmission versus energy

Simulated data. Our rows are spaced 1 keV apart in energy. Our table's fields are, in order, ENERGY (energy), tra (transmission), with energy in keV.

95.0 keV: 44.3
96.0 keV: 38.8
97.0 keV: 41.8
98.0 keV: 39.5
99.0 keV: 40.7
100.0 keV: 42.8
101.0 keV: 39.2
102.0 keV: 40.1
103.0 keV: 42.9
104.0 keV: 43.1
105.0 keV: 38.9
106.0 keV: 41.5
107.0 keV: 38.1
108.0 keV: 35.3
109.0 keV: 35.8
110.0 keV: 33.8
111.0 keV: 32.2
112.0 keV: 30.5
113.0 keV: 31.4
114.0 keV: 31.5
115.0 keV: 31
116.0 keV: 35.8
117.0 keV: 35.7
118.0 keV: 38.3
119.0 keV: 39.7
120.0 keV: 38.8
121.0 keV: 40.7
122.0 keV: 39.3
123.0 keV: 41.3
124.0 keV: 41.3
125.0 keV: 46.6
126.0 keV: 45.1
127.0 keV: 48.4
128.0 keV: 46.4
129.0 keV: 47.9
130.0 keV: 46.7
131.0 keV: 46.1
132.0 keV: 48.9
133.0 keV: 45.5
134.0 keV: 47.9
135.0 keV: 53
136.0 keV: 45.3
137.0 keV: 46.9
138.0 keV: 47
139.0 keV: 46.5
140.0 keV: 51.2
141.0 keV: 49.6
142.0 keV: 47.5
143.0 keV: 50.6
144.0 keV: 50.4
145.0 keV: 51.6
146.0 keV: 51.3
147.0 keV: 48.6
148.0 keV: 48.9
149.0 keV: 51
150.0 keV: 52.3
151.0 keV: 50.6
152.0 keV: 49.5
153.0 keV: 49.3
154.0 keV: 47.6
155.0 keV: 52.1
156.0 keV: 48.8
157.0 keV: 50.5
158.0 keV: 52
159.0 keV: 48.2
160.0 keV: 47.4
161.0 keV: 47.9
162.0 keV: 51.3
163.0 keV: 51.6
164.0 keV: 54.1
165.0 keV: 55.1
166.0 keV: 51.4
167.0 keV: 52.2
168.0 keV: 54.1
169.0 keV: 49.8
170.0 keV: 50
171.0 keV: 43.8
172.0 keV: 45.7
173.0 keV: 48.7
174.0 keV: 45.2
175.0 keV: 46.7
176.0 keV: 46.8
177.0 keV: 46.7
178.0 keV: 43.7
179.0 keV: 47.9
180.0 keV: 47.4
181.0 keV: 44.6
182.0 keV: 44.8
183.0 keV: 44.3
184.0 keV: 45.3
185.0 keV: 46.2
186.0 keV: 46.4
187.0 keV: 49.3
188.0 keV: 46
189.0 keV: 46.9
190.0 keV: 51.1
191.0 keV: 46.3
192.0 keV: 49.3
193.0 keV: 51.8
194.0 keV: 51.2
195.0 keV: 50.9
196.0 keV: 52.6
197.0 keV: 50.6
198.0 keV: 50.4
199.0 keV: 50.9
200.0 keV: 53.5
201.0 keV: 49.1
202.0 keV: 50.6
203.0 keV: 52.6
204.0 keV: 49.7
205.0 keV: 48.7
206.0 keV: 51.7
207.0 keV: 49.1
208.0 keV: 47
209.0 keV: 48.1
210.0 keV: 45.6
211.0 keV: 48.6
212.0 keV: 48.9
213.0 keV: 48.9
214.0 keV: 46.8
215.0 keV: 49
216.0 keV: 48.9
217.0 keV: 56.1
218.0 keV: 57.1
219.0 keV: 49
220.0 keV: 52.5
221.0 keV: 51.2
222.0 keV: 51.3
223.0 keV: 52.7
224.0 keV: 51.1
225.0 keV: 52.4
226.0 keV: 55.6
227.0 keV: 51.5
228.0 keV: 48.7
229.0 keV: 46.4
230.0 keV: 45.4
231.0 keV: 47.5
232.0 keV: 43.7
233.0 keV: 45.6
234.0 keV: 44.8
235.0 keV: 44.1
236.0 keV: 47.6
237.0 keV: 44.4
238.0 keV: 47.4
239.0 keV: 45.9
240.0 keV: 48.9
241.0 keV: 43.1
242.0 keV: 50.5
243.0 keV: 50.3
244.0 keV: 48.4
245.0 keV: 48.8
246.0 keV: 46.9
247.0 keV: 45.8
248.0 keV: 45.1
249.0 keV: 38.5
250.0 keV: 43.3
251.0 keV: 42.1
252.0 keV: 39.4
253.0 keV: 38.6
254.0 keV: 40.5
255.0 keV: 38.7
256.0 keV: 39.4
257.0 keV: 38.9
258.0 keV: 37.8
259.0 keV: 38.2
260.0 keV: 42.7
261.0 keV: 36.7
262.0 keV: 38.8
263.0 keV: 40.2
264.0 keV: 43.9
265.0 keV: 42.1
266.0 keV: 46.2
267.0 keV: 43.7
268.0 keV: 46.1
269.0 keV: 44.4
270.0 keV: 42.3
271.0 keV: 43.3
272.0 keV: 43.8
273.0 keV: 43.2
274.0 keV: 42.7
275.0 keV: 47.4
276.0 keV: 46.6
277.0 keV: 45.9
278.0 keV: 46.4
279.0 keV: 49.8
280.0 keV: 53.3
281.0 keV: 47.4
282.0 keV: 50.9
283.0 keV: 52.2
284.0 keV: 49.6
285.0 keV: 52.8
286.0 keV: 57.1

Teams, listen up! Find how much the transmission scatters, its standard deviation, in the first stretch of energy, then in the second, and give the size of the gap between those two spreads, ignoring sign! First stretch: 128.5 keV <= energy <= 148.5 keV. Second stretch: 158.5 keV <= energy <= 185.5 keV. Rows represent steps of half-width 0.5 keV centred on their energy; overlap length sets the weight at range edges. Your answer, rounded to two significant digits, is 1.1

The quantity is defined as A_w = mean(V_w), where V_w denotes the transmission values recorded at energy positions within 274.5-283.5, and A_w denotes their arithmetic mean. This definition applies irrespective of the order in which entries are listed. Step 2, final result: 48.9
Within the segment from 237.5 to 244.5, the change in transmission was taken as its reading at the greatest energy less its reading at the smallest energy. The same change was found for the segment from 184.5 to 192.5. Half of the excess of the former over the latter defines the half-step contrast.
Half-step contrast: -1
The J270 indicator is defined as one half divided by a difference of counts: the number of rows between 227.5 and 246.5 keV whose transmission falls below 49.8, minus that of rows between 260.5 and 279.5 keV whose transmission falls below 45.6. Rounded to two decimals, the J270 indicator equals 0.10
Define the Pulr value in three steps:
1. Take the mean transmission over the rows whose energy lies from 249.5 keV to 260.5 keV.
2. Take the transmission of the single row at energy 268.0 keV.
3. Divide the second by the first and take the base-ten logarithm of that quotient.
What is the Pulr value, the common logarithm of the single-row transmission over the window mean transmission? 0.062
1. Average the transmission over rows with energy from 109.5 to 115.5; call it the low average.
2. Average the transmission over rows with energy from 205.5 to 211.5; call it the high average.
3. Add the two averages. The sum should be 80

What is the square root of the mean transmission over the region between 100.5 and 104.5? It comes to 6.43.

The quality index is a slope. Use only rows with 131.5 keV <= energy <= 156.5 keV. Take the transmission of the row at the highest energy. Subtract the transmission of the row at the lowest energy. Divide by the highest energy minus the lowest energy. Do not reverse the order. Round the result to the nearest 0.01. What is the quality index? 0.00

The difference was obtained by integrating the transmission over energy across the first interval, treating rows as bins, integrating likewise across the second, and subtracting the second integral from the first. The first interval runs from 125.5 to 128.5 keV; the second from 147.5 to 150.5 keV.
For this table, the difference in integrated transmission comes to -12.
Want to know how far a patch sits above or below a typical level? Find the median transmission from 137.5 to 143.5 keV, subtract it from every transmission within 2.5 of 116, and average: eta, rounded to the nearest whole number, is -14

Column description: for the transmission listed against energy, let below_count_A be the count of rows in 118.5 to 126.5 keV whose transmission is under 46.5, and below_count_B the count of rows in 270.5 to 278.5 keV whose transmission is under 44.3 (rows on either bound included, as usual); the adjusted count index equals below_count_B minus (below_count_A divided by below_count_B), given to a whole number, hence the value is 2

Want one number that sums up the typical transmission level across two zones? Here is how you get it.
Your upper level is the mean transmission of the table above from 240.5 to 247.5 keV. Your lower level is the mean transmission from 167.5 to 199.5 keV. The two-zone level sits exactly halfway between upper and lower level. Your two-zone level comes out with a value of 47.8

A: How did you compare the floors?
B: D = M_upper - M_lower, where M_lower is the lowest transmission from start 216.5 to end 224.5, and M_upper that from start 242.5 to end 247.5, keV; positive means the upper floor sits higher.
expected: -3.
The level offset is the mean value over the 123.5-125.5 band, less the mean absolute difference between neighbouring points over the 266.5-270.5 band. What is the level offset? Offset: 42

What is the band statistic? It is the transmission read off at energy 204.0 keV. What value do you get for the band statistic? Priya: 49.7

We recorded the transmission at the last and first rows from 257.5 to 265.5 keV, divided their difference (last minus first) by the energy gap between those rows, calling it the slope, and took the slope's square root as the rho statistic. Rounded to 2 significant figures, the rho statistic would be 0.78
